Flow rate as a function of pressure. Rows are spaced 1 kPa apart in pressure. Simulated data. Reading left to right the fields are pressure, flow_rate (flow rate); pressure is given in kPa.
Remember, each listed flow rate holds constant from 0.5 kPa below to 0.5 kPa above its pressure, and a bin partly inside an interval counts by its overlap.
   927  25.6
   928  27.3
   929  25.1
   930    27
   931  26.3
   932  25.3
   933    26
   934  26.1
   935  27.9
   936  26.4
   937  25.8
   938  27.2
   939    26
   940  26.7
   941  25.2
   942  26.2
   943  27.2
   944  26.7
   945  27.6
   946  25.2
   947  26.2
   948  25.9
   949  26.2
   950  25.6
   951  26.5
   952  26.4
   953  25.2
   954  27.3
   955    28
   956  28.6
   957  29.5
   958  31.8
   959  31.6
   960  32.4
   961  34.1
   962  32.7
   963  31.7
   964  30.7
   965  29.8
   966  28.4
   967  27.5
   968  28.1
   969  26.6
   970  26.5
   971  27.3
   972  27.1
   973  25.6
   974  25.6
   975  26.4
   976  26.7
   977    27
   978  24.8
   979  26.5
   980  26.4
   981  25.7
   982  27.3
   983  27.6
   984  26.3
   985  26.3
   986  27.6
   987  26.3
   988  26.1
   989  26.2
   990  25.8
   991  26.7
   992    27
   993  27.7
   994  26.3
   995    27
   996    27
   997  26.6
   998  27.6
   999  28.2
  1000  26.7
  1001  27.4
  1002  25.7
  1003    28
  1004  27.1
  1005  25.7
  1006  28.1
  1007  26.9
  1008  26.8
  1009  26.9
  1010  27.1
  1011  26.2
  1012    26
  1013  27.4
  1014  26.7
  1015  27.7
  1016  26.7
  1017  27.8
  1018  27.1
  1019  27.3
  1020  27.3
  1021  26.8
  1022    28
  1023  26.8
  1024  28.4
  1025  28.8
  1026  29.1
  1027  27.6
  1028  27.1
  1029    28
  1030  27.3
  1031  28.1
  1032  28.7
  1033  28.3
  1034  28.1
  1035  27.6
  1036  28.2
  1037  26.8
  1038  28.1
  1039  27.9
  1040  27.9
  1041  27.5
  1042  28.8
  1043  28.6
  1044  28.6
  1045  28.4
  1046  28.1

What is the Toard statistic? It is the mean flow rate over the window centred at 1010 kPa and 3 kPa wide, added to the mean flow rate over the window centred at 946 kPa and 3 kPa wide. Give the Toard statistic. 53.1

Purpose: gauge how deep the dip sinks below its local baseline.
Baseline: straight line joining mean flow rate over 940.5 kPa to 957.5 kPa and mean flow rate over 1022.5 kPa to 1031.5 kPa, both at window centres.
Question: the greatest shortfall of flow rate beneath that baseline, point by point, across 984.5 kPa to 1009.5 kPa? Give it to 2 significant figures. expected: 1.9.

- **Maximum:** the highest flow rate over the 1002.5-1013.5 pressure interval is 28.1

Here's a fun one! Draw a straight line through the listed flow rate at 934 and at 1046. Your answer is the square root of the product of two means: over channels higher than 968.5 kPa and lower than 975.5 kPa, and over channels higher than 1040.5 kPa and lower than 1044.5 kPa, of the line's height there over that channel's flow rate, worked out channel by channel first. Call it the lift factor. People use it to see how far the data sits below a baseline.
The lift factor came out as 1.00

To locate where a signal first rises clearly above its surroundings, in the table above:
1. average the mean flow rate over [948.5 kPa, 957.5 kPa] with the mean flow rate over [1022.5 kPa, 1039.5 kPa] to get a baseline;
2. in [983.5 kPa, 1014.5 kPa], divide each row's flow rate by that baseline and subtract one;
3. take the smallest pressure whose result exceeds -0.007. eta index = 986 kPa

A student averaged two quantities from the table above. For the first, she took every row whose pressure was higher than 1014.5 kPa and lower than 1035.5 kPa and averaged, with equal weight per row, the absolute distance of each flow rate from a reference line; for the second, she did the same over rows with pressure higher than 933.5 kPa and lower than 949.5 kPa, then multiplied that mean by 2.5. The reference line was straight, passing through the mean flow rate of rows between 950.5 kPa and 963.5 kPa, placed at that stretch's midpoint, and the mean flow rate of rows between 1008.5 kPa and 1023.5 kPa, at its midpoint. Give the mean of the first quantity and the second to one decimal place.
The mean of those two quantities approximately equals 5.5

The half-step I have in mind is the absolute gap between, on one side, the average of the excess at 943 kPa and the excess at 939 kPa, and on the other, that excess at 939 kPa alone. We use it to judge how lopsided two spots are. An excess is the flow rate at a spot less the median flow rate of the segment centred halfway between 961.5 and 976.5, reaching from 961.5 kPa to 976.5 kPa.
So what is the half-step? 0.60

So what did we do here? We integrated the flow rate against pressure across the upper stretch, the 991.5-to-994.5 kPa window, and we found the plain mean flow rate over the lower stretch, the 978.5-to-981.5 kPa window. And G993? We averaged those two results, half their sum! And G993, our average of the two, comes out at 53.6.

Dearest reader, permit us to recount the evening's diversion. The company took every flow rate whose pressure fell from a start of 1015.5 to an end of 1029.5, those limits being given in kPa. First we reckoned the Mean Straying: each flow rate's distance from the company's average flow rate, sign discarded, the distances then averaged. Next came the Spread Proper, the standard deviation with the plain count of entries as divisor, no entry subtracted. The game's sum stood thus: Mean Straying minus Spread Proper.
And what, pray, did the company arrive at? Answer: -0.11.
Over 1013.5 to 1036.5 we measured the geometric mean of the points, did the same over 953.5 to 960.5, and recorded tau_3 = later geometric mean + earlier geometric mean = 57.5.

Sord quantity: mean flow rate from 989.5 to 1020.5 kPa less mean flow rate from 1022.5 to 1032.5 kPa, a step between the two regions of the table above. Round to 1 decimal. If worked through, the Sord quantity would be -1.0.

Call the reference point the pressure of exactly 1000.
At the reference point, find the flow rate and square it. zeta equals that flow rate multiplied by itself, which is 713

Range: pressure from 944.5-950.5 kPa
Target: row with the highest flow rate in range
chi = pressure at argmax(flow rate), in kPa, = 945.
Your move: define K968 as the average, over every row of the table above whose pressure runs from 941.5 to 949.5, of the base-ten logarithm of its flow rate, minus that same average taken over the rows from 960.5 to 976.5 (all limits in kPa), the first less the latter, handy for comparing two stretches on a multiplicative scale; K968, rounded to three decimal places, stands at -0.031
